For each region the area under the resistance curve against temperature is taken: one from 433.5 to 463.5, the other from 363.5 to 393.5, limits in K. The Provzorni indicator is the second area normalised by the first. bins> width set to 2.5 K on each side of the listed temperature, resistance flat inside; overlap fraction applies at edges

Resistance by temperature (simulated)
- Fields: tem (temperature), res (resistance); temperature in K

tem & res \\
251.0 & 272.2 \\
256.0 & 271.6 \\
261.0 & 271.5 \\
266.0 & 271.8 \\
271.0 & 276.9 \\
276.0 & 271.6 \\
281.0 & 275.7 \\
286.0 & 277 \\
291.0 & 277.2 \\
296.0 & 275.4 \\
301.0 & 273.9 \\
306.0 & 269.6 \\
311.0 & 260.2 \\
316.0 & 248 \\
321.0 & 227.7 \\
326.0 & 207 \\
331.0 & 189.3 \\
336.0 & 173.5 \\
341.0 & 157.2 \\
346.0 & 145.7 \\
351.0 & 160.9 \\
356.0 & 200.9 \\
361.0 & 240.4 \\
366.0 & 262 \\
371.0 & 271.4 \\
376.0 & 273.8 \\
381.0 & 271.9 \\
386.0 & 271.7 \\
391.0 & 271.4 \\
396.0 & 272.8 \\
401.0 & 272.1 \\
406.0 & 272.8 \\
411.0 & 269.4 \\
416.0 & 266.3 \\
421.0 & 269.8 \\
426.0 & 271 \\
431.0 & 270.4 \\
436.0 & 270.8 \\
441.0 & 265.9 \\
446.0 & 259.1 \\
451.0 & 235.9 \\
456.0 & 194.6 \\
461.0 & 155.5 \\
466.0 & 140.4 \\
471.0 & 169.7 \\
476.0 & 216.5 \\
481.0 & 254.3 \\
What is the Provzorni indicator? 1.17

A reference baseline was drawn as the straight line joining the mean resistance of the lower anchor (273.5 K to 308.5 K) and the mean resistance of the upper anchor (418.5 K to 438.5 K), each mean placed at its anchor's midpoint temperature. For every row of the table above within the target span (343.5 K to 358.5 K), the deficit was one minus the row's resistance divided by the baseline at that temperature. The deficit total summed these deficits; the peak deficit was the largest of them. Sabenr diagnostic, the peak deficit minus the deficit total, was -0.67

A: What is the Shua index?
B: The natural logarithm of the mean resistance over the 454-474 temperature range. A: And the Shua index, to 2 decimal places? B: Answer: 5.11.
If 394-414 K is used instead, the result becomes 5.60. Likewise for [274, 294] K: 5.62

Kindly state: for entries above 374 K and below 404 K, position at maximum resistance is 376.0 K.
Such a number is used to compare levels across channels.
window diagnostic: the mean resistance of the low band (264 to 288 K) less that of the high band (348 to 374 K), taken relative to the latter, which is 0.21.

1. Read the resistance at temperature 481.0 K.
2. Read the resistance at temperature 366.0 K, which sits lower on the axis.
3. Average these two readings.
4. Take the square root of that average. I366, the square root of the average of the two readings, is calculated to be 16.1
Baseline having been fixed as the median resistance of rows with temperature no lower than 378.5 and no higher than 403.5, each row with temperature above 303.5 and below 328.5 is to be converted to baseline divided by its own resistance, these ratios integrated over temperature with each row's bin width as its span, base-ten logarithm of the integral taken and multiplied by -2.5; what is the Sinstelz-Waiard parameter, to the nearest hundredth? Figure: -3.63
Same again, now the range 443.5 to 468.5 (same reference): -3.90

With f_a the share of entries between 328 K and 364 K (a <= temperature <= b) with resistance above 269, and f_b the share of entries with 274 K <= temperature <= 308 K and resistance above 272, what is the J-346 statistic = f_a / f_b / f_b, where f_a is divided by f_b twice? 0.0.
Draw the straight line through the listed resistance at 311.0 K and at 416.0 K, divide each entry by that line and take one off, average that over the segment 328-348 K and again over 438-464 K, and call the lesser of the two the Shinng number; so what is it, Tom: -0.36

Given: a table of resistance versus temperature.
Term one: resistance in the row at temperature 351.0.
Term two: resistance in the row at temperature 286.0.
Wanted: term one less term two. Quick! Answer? -116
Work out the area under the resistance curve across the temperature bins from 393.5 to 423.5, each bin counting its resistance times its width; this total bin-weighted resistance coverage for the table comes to 8116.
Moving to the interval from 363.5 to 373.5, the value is 2667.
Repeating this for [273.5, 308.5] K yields 9602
